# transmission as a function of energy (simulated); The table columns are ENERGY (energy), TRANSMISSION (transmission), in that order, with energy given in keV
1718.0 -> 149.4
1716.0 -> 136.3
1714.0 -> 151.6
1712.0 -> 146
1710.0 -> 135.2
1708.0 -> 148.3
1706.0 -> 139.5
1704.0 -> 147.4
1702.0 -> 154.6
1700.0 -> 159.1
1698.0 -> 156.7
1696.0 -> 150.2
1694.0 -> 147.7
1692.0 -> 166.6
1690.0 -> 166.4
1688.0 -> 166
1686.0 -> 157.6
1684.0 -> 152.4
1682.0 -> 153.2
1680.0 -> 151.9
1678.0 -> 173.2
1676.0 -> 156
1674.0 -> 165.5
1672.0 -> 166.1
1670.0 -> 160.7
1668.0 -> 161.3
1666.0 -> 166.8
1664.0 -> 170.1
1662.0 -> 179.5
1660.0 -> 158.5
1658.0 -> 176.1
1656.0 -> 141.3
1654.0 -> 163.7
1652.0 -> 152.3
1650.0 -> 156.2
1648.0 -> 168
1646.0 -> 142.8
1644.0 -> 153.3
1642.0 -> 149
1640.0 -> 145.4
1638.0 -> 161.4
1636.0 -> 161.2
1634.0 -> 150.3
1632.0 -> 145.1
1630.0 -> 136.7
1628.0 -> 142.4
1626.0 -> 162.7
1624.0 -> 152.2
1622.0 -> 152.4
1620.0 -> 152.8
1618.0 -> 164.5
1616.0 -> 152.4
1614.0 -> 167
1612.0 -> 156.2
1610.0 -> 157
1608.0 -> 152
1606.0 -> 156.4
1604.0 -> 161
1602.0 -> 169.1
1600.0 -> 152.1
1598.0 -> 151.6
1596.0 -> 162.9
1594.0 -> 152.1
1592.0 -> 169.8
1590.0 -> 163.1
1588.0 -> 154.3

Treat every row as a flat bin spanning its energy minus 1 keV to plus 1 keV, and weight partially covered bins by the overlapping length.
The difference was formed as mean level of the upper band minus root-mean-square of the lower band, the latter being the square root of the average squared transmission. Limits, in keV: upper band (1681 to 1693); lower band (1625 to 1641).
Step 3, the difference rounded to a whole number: 9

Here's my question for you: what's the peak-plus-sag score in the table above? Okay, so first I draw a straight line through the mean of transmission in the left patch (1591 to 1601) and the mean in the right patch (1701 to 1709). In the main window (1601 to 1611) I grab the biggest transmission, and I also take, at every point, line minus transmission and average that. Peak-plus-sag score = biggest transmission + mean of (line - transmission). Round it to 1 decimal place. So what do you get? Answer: 166.8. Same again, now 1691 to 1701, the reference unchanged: 158.8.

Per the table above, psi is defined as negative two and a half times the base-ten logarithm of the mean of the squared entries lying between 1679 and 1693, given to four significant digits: -11.01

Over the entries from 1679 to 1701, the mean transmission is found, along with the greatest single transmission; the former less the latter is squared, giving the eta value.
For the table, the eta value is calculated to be 91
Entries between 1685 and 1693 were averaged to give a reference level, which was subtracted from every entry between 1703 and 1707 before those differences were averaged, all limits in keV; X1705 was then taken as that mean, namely -21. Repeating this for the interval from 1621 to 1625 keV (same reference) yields -12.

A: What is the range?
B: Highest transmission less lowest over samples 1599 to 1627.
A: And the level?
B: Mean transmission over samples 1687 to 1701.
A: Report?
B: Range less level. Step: -142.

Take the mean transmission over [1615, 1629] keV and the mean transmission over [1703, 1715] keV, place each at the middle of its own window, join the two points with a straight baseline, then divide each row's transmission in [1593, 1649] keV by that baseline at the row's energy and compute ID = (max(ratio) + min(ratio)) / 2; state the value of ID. 1.00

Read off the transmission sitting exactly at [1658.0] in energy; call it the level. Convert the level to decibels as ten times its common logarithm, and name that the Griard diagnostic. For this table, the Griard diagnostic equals 22.5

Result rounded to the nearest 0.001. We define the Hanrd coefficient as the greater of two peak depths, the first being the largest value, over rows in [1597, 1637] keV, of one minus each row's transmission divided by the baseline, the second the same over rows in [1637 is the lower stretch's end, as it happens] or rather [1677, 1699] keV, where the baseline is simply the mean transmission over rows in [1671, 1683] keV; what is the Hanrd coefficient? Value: 0.151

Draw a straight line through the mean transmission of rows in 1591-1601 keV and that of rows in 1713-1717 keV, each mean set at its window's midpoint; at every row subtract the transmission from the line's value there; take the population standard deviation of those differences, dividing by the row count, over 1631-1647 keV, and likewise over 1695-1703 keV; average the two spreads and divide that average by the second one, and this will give 1.46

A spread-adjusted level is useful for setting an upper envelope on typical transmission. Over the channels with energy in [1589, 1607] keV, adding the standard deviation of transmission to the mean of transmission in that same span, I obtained 167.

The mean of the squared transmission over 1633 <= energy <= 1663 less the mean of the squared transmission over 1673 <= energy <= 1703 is -312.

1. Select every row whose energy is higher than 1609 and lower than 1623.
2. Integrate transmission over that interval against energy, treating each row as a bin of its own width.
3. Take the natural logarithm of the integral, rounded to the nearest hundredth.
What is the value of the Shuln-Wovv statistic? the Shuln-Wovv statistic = 7.70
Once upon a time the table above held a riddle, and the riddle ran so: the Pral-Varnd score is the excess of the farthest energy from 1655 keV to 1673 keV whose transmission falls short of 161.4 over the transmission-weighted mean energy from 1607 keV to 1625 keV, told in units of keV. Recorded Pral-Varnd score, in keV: 54.0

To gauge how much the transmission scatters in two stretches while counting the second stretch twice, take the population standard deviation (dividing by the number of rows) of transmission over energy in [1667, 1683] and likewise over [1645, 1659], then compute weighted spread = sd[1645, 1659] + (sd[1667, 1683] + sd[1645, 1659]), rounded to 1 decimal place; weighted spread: 30.7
